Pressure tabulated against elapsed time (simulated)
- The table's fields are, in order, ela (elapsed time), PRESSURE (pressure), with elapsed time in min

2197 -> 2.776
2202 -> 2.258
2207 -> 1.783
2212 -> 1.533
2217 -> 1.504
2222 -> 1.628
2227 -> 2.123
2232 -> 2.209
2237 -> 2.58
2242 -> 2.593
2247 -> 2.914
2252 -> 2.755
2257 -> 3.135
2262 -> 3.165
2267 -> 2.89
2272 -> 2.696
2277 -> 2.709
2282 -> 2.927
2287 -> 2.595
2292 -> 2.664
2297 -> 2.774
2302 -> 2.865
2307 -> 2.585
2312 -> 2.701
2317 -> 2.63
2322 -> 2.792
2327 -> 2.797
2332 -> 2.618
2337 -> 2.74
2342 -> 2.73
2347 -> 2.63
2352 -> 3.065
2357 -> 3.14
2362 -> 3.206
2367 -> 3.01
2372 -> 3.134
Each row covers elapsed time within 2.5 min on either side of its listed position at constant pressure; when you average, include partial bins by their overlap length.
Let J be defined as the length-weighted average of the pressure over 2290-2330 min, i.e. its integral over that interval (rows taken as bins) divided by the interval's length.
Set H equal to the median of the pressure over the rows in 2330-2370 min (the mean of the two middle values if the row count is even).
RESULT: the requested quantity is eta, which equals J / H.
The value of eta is 0.95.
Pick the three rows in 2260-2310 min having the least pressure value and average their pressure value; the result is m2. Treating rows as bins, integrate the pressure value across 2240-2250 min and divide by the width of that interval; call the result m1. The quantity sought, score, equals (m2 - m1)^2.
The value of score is 0.0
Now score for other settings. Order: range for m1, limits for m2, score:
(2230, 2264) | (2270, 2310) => 0.0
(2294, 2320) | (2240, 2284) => 0.0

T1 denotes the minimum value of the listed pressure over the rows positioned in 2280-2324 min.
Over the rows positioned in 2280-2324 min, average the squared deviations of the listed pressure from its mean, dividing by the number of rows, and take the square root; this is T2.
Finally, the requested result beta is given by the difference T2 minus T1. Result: -2.47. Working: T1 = 2.585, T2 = 0.11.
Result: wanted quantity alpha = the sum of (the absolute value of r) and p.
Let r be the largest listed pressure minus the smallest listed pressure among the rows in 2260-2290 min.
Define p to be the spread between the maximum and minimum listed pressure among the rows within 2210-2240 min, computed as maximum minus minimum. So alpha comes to 1.6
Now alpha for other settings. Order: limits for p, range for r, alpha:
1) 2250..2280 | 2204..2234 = 1.2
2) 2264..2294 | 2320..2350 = 0.5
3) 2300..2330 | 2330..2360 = 0.8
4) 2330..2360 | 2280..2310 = 0.9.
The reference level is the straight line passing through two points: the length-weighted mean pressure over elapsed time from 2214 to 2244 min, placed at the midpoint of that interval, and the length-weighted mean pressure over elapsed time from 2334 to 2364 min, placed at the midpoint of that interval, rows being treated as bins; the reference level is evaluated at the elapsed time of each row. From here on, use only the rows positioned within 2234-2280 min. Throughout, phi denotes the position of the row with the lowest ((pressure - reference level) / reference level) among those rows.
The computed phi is 2277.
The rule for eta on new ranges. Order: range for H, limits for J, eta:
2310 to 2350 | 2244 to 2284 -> 1.07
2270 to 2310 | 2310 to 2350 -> 1.00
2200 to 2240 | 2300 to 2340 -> 1.39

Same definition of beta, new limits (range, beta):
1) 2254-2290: -2.39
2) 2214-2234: -1.20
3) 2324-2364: -2.40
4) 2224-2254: -1.84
